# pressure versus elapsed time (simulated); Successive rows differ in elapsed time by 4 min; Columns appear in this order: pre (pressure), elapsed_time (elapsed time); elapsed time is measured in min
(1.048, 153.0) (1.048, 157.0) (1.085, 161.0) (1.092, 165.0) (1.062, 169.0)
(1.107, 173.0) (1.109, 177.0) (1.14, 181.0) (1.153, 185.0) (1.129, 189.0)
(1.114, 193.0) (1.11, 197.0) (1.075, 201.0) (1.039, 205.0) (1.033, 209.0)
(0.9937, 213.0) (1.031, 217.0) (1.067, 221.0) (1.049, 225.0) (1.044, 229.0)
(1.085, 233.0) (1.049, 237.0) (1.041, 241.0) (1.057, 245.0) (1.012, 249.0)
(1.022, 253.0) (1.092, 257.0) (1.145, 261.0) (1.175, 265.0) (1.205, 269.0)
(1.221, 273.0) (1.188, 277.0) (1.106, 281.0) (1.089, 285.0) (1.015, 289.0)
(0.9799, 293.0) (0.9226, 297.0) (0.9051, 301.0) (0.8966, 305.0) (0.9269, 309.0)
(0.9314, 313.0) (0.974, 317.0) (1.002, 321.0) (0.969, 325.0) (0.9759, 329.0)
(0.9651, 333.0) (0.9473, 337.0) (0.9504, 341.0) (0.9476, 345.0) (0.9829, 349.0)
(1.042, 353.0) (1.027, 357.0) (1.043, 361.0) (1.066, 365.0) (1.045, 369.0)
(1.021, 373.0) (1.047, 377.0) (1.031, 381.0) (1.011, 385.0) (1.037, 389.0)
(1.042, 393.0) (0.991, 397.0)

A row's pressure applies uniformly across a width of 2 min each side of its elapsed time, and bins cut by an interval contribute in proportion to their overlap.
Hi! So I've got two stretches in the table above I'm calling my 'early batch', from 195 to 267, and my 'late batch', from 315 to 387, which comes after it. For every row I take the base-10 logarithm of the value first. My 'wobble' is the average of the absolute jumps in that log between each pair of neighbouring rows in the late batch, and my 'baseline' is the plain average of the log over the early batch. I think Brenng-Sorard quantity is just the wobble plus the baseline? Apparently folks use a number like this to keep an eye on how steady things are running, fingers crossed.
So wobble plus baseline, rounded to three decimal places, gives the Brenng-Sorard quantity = 0.035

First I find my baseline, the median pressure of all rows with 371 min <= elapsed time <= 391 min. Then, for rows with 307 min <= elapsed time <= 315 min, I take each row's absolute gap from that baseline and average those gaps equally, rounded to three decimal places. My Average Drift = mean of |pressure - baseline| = 0.102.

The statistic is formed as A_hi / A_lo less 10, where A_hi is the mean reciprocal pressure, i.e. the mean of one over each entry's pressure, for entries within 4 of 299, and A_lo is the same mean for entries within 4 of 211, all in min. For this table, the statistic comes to -8.89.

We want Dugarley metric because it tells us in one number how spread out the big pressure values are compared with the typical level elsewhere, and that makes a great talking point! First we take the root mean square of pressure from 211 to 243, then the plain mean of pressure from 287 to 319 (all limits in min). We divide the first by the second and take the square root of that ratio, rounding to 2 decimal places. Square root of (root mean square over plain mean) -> 1.05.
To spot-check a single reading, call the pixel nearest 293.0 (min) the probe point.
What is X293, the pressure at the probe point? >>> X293 0.9799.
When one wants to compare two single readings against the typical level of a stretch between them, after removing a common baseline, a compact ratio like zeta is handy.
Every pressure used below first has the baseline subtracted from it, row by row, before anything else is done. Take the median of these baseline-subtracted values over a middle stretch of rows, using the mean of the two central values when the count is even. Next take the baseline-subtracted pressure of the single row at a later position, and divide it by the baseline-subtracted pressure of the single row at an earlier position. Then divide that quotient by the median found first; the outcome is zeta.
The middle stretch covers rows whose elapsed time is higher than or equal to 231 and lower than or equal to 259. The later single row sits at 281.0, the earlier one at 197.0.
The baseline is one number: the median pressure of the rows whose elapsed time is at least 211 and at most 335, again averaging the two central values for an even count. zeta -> 53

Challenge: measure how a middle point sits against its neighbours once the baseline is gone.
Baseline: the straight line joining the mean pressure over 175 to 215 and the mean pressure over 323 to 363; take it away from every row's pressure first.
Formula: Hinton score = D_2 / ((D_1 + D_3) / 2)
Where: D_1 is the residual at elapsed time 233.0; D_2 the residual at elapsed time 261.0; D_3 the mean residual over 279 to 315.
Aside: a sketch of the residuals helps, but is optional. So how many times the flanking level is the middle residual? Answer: -10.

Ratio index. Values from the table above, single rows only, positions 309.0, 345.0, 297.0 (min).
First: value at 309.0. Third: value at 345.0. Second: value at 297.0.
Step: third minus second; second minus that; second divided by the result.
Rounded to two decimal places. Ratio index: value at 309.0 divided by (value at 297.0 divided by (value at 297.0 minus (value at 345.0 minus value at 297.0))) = 0.90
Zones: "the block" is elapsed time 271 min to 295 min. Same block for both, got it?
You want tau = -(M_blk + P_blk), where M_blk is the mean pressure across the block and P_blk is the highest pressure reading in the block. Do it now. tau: -2.32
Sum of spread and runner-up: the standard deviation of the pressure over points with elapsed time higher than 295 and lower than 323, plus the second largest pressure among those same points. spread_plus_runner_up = 1.01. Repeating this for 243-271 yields 1.25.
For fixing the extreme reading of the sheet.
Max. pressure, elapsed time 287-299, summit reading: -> 1.015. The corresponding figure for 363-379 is 1.066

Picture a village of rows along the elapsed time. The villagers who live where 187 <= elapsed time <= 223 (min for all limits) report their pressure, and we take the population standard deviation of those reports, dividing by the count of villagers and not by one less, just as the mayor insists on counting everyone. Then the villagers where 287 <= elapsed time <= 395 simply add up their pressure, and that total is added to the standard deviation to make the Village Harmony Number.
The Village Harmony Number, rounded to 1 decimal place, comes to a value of 26.7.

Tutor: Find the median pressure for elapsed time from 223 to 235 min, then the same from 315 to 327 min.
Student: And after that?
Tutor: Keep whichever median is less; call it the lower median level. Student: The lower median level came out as 0.97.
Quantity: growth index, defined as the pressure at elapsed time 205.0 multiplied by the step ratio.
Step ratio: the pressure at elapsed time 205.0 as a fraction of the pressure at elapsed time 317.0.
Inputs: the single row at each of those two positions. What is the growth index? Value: 1.11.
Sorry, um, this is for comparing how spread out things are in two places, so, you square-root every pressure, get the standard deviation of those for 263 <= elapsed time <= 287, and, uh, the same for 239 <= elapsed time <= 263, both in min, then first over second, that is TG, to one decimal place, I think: 1.1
